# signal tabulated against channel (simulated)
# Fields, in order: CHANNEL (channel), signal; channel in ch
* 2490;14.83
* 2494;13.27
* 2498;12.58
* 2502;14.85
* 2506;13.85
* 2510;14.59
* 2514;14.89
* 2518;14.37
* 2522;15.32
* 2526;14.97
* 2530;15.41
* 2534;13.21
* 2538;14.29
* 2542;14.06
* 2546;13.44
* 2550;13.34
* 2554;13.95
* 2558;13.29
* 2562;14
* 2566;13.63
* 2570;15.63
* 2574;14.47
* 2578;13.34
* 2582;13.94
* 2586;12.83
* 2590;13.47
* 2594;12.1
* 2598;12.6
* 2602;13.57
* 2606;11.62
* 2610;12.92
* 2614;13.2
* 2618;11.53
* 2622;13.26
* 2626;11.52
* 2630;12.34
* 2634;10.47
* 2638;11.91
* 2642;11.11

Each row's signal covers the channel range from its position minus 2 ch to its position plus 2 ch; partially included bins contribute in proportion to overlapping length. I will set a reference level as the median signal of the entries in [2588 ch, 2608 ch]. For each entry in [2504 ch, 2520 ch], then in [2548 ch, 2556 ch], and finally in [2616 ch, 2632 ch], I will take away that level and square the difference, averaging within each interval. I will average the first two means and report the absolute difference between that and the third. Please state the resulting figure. 1.6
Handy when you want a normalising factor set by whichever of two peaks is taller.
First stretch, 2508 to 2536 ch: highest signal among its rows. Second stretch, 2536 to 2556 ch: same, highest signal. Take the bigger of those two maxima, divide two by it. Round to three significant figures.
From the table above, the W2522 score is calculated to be 0.130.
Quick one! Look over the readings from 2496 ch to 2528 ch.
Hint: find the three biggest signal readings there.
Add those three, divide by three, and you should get 15.1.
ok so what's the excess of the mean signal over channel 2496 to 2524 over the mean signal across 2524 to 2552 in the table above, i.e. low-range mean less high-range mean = 0.2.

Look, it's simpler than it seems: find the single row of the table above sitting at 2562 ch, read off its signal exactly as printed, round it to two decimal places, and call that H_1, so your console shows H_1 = 14.00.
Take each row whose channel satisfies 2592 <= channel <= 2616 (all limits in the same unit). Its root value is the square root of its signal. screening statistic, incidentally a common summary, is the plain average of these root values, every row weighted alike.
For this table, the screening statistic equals 3.56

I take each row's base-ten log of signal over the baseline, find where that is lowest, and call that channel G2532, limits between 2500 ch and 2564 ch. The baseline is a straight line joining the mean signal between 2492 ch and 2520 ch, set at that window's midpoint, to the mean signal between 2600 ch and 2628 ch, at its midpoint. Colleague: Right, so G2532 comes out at 2534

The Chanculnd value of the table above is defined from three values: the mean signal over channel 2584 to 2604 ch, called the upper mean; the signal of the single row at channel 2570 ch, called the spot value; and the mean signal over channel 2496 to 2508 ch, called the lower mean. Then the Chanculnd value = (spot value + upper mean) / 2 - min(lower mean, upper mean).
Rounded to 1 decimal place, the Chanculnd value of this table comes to 1.4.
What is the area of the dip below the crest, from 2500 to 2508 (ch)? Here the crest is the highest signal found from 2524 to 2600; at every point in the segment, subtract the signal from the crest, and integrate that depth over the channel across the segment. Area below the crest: 10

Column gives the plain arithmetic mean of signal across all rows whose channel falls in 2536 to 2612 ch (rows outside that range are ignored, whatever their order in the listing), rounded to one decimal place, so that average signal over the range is 13.5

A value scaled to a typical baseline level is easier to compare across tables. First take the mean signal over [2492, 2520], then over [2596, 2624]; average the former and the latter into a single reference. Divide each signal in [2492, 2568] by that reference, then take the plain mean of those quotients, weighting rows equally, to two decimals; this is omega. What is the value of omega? 1.05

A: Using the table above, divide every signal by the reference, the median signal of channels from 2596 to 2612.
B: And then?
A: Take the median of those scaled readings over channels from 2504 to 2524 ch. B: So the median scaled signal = 1.14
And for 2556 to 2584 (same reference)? 1.09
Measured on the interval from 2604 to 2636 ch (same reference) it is 0.94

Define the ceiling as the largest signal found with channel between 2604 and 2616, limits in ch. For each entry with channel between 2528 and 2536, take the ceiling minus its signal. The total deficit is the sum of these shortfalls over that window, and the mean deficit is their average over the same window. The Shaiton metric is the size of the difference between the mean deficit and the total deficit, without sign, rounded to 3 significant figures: 1.11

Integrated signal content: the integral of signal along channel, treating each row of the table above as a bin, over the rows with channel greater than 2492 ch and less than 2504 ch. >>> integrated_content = 163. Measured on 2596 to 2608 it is 151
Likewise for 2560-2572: 173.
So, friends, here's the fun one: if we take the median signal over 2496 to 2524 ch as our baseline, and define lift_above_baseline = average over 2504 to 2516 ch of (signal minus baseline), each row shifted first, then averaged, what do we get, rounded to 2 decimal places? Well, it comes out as -0.15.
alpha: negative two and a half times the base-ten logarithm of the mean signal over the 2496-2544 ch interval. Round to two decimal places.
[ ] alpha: -2.89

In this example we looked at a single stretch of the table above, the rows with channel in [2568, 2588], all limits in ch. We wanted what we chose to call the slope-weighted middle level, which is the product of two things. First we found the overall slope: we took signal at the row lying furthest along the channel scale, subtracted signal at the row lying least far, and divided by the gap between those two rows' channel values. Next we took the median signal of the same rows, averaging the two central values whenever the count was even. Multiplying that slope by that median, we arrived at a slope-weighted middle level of -2.4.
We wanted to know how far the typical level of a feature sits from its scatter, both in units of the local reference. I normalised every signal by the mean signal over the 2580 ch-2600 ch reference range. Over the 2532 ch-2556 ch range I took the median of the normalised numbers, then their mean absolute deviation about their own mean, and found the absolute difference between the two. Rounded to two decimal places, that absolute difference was 1.02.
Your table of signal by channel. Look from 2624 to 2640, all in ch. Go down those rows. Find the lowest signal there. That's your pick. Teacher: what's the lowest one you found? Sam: 10.47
